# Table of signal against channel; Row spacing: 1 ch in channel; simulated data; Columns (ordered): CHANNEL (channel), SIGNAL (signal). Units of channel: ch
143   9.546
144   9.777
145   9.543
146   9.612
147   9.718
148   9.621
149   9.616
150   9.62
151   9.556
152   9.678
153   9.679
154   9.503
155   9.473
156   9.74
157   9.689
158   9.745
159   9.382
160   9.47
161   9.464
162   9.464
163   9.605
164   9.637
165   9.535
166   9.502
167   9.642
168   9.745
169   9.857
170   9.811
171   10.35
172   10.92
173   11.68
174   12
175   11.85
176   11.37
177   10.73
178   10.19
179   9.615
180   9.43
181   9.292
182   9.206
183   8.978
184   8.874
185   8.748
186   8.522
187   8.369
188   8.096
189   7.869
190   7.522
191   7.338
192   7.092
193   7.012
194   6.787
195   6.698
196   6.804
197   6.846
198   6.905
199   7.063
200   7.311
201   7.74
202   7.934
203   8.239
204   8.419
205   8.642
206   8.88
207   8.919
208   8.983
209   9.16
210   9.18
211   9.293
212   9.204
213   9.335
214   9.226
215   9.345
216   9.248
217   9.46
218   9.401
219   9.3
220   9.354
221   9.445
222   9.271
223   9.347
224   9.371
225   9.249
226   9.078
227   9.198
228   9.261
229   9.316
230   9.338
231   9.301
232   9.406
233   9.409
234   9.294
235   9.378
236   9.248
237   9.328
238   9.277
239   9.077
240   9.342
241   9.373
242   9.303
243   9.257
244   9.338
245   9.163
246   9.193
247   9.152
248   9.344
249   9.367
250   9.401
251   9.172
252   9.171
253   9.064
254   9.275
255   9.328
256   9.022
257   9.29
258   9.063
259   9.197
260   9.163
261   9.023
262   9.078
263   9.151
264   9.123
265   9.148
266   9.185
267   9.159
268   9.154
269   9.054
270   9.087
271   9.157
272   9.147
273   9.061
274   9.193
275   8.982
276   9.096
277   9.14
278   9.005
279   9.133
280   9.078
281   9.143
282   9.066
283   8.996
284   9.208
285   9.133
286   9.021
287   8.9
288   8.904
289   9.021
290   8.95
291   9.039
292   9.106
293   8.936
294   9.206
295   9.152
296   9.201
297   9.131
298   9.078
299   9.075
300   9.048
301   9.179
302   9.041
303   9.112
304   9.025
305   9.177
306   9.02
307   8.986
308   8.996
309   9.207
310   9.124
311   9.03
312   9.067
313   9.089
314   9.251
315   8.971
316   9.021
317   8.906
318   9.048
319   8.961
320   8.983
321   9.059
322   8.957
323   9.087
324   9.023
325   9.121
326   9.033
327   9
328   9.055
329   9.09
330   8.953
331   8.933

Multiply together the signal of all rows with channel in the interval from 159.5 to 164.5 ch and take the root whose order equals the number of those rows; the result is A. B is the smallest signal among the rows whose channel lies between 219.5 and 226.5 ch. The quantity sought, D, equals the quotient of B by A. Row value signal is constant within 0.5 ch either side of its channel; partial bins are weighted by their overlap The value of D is 0.95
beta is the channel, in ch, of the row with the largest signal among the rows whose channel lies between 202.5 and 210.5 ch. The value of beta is 210 ch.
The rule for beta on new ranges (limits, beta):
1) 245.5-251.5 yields 250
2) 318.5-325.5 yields 325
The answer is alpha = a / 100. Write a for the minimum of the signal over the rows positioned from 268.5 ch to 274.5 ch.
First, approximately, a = 9.054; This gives 0.0905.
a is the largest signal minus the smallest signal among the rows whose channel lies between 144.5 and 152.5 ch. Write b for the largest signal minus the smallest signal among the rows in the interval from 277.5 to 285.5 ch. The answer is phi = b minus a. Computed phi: 0.04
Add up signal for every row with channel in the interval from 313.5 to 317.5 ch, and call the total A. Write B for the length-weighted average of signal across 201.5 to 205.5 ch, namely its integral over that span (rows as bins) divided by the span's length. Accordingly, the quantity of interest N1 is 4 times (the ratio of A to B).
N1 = 17.4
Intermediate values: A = 36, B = 8.31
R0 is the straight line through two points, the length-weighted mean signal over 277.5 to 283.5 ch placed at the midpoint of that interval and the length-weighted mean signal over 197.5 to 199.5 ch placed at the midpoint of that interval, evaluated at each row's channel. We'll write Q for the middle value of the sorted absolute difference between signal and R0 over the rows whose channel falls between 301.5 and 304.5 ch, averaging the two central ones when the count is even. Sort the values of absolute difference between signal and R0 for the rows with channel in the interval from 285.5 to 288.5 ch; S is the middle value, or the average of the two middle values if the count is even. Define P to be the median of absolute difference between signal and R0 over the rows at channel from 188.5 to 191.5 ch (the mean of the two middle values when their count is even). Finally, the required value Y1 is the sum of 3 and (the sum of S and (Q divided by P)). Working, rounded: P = 0.75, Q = 0.6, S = 0.3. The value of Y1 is 4.1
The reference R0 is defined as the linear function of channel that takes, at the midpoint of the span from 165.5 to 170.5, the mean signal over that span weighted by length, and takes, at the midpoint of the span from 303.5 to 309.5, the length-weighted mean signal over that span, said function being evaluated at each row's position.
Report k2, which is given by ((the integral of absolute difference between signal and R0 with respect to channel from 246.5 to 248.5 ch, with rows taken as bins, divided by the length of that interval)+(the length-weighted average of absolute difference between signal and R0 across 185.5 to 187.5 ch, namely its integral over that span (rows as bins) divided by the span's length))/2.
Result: 0.6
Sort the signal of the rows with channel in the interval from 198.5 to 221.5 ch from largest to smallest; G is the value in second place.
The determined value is 9.445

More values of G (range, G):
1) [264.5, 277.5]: 9.185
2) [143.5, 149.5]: 9.718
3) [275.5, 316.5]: 9.208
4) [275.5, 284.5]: 9.143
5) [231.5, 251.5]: 9.406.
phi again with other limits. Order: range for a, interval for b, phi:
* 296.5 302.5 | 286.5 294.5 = 0.17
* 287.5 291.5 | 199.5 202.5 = 0.49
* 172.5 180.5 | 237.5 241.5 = -2.27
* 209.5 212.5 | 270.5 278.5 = 0.10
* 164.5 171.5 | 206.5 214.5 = -0.43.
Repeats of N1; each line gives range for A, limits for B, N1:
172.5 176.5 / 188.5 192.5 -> 25.2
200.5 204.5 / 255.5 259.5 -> 14.1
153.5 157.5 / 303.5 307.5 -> 17.0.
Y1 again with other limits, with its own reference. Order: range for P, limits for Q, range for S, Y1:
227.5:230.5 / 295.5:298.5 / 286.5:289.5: 3.6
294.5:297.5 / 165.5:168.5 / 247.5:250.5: 16.2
